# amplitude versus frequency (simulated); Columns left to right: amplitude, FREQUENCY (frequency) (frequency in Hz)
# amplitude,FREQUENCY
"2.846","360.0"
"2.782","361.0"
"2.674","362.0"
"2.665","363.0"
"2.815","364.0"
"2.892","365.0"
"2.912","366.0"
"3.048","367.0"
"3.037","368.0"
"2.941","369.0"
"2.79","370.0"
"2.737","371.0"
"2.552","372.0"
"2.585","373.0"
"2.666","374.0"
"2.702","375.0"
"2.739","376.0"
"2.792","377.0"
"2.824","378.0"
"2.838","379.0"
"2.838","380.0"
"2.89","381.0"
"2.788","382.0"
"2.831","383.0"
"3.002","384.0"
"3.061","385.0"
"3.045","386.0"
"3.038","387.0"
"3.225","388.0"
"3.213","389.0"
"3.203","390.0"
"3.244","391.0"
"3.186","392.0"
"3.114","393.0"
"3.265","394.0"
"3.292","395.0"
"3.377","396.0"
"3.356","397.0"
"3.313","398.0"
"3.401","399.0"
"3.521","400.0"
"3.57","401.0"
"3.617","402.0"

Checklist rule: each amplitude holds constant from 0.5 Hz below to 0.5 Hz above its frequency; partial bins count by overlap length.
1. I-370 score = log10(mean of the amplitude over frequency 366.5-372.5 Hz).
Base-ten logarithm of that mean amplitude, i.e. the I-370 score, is 0.455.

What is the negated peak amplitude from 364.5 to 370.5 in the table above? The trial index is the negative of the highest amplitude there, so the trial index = -3.05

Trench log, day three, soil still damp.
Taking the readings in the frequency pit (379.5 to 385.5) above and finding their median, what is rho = 2.86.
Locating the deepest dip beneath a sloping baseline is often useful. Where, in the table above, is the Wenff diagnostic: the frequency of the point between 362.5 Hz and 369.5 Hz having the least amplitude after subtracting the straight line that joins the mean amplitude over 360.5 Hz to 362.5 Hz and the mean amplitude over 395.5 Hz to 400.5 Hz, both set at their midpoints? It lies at 363.0 Hz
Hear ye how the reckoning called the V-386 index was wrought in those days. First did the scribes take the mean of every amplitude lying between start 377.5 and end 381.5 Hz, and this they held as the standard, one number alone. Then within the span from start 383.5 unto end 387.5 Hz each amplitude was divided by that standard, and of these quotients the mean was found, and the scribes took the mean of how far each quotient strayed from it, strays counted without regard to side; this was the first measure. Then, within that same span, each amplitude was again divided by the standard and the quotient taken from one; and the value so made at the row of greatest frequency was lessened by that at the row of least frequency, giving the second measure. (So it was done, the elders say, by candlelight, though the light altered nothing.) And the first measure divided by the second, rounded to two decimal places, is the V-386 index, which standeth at -0.48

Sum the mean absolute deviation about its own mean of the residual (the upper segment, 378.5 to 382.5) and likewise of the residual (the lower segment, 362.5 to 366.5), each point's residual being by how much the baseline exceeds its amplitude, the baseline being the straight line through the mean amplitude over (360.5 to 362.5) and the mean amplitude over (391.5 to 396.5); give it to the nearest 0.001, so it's 0.103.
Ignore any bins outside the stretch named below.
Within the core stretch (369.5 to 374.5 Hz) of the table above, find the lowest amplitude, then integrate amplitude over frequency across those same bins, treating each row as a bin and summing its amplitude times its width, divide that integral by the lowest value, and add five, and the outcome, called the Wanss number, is 10.22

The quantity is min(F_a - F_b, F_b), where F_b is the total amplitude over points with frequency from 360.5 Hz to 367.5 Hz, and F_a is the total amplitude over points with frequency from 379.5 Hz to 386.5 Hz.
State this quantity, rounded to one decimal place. 0.7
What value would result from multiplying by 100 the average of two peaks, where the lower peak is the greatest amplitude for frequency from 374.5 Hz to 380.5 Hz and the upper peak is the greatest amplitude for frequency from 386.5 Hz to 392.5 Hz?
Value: 304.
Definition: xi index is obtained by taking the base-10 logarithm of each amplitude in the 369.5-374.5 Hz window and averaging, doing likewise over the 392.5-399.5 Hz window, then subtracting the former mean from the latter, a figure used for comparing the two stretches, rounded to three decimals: 0.093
